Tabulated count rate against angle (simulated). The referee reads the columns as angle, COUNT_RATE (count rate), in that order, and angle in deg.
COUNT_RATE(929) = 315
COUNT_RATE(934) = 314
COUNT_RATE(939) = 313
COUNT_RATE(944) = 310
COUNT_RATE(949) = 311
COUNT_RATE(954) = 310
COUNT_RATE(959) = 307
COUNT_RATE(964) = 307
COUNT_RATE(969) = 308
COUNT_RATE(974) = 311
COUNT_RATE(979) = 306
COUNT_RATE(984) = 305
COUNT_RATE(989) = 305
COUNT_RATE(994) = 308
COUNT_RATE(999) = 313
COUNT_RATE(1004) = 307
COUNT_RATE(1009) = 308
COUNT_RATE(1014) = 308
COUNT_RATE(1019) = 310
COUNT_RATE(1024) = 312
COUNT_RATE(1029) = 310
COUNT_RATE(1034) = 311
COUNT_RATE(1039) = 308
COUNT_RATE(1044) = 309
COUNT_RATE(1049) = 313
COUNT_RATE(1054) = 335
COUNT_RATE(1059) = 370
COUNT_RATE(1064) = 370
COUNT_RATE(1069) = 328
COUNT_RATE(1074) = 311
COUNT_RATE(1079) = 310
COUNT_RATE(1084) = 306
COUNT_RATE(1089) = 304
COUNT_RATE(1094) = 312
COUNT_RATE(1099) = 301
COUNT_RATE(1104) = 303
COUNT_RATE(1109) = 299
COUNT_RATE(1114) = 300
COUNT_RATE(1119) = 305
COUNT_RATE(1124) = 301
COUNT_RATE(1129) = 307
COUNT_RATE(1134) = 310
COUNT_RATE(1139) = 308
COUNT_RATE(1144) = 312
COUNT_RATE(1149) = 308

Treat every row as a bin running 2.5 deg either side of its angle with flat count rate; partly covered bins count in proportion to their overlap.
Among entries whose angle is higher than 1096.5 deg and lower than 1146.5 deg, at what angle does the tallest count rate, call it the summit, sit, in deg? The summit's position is 1144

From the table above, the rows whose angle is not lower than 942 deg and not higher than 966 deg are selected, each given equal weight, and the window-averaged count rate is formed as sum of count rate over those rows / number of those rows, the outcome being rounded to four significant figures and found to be 309.0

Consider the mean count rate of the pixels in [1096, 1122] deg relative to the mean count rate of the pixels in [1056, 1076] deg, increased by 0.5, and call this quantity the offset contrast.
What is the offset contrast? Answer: 1.37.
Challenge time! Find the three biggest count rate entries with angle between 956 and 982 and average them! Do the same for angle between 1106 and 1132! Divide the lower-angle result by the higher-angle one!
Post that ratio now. 1.01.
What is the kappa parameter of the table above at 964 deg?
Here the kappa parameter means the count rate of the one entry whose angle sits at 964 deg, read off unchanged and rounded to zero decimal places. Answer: 307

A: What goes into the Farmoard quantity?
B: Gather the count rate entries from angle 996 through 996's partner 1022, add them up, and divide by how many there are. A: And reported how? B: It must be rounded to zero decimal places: 309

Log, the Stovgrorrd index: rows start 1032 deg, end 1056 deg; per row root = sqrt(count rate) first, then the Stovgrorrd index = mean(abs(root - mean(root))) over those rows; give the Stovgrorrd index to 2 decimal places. 0.22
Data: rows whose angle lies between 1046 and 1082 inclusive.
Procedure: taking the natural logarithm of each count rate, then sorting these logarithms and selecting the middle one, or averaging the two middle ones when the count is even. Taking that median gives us 5.79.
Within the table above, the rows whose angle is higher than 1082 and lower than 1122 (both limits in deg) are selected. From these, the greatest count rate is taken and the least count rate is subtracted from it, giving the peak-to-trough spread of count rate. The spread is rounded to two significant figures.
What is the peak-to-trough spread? 13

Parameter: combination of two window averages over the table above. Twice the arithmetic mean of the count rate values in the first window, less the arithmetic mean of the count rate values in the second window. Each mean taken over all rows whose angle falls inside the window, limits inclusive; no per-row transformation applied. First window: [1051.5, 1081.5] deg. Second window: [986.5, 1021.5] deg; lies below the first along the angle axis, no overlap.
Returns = 366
